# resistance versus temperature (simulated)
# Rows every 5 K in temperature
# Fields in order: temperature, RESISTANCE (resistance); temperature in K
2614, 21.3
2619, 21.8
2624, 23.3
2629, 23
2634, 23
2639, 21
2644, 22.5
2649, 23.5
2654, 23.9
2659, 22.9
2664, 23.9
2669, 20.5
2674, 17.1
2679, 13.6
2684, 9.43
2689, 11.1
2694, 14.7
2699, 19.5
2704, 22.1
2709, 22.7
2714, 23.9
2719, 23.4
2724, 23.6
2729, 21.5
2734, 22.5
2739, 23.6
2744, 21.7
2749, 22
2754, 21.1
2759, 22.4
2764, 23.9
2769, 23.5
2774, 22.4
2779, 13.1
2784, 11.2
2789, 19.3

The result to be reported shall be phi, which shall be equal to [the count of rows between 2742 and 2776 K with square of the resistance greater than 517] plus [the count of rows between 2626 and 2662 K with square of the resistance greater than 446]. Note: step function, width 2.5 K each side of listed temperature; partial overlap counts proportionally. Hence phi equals 8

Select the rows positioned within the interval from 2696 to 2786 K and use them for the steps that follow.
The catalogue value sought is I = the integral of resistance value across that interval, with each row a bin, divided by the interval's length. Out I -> 21.4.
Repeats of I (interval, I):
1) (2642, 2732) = 20.0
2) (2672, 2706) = 15.2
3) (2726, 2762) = 22.2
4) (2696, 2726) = 22.4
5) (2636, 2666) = 22.9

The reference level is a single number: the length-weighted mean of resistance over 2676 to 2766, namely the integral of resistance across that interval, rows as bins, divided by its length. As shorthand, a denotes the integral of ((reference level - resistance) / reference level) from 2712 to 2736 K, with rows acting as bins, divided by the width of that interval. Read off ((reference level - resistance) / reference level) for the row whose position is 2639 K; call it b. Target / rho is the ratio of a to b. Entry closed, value 3.2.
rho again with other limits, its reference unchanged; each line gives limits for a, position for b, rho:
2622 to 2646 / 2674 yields -0.8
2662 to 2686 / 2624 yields -1.0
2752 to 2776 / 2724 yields 0.7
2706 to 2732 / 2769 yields 0.9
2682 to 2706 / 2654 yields -1.3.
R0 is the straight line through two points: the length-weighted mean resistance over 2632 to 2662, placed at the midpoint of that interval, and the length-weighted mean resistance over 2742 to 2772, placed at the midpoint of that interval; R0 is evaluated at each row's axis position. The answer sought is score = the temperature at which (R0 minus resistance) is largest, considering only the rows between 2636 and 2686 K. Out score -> 2684 K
